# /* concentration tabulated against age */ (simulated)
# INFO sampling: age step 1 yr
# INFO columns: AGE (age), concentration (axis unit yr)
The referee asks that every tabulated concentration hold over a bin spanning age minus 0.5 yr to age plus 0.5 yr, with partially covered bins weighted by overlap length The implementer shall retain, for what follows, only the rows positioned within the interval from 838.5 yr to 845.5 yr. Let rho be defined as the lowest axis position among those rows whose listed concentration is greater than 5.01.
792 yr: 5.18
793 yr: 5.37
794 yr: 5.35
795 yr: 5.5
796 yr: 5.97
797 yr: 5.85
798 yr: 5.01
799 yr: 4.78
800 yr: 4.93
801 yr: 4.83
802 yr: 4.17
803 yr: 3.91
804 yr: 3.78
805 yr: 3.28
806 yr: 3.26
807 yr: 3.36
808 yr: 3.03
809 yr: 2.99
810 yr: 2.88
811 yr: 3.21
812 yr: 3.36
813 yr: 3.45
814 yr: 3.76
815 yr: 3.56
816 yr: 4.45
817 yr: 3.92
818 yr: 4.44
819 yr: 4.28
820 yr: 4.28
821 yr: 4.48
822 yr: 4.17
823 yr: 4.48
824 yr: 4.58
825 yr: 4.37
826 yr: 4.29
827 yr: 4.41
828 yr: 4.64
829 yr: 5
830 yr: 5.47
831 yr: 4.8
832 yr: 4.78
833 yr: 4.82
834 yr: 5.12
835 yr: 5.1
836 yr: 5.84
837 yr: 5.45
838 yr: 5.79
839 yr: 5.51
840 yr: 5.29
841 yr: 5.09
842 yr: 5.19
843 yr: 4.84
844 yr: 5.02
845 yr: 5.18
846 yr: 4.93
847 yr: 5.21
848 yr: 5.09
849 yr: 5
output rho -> 839 yr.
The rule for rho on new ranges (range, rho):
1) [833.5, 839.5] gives 834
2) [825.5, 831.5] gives 830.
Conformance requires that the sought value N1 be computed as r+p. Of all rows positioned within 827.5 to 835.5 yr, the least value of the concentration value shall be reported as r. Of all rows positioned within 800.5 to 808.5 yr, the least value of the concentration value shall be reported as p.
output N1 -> 7.7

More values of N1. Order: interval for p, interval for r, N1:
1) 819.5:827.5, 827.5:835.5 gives 8.8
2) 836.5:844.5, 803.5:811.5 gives 7.7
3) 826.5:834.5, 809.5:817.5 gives 7.3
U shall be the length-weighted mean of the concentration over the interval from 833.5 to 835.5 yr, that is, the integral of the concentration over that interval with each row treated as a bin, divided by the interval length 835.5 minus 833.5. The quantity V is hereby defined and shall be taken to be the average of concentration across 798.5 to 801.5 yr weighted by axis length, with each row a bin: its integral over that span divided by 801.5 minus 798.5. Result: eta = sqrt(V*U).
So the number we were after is 5.0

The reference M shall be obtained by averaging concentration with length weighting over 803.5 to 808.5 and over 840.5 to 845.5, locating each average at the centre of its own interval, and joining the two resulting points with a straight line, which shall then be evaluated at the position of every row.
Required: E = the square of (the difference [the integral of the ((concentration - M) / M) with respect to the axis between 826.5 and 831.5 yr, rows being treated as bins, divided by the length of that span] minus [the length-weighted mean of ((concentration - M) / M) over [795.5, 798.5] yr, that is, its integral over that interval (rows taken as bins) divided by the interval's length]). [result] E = 0.67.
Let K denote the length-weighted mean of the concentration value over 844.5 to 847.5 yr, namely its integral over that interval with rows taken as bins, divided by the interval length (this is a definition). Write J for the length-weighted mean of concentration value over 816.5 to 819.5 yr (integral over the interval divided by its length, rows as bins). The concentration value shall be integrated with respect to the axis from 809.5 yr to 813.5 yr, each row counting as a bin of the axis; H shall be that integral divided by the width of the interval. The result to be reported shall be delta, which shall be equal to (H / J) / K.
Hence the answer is 0.15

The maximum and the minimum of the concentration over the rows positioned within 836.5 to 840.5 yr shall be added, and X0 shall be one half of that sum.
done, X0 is 5.5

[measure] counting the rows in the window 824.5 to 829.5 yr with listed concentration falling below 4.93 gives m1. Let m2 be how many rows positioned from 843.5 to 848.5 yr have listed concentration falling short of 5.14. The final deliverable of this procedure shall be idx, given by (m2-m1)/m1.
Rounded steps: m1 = 4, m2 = 3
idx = -0.25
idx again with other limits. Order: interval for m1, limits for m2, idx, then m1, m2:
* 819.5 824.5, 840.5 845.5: -0.40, 5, 3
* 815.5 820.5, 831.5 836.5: -0.20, 5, 4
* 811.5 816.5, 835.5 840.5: -1.00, 5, 0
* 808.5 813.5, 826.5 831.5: -0.20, 5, 4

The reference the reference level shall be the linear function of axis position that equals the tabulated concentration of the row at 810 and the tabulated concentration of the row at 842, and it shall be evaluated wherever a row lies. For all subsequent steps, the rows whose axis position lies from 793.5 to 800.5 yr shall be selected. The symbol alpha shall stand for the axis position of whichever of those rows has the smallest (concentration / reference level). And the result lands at 800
